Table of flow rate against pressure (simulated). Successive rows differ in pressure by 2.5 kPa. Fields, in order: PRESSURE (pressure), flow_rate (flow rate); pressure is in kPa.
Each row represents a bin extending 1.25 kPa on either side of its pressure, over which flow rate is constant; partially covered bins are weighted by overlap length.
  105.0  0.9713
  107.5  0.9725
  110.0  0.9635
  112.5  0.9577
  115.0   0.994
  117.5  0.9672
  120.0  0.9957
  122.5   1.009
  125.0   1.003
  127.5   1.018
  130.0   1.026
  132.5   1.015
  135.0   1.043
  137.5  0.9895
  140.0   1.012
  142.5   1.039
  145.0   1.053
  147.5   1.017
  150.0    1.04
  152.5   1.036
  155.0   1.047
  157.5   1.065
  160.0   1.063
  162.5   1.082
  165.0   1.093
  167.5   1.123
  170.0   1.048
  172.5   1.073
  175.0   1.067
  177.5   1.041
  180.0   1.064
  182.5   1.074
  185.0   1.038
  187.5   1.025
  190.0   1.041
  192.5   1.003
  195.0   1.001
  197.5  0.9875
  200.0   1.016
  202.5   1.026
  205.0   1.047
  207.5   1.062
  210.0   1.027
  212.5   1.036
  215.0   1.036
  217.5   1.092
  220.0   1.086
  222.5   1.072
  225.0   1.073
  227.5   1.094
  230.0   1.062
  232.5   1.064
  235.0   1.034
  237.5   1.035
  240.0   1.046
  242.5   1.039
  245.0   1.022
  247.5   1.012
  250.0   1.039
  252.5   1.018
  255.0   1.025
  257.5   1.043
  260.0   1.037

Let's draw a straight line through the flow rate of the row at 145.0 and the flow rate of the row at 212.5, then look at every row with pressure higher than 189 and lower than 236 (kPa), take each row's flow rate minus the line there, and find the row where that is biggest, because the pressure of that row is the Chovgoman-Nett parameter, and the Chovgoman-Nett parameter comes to 227.5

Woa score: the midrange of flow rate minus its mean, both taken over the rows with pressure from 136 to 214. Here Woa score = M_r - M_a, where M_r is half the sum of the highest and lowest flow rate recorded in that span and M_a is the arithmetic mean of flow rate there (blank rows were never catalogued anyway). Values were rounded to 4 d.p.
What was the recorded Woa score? 0.0122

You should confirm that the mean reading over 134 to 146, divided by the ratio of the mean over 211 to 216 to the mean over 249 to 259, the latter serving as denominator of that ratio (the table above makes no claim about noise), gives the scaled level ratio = 1.02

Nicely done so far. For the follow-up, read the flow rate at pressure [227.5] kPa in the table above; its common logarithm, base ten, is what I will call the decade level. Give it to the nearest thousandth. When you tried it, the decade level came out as 0.039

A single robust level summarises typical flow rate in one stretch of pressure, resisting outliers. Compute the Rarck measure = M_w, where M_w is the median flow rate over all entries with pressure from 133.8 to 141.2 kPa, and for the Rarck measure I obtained 1.01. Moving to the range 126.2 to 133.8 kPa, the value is 1.02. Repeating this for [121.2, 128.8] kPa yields 1.01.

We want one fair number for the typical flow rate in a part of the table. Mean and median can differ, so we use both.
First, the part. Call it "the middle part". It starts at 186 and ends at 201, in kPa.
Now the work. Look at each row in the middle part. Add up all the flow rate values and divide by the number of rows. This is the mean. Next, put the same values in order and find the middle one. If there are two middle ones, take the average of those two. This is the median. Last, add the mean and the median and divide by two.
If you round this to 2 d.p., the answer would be 1.01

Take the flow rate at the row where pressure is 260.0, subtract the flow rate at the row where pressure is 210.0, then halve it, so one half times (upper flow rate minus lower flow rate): 0.005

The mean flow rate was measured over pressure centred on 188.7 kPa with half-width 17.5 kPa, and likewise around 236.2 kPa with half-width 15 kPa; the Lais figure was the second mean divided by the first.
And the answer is 1.01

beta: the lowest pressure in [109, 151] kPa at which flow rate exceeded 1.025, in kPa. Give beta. 130.0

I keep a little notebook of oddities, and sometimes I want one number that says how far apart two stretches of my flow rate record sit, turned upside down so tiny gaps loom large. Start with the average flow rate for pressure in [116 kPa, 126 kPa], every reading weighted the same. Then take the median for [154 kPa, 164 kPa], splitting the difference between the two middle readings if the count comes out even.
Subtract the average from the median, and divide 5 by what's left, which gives 71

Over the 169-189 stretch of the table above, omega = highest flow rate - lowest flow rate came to 0.049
